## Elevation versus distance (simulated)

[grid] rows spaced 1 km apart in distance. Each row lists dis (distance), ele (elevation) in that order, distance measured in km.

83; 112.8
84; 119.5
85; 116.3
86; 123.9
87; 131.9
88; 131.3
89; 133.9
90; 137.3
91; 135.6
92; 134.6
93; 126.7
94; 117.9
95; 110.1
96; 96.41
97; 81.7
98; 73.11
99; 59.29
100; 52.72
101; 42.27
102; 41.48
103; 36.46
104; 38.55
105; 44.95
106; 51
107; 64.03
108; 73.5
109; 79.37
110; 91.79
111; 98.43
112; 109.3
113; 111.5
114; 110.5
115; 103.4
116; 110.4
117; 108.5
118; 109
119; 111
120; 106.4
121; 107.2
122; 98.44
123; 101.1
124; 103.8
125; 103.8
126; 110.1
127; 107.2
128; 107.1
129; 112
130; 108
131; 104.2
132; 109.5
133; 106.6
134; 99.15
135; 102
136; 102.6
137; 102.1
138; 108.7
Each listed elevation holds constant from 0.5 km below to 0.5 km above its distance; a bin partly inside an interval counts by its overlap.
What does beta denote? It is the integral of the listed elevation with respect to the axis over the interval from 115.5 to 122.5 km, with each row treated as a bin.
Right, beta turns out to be 751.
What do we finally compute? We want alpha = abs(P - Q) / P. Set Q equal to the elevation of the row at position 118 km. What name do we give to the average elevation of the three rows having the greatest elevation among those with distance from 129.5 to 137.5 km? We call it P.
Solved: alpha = 0.01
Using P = 108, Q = 109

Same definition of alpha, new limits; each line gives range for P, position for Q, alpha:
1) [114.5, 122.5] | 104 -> 0.65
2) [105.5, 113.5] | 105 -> 0.58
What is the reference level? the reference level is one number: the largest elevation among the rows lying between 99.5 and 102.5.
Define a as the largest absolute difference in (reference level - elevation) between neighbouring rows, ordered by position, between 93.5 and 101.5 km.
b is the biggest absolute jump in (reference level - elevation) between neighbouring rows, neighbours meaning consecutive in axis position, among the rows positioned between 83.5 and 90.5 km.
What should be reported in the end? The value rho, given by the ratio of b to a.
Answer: 0.54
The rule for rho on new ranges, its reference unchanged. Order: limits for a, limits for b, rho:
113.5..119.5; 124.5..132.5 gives 0.89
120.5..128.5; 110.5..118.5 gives 1.24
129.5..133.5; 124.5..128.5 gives 1.19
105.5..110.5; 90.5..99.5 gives 1.13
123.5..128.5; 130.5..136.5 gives 1.18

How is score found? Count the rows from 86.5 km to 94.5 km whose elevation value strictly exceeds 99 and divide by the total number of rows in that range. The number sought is 1.00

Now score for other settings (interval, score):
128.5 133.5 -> 1.00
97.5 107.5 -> 0.00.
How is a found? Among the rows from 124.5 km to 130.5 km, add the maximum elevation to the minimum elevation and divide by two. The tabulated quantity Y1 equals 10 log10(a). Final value 20.3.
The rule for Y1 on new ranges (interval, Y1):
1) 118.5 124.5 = 20.2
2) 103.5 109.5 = 17.7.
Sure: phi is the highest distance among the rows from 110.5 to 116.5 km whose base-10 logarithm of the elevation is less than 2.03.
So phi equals 115 km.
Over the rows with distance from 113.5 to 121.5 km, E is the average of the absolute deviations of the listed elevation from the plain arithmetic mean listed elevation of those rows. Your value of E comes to 2.0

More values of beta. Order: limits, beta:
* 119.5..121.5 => 214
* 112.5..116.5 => 436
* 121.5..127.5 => 624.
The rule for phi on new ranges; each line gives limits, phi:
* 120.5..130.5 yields 128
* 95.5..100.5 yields 100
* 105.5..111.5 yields 111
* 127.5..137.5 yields 137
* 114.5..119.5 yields 115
